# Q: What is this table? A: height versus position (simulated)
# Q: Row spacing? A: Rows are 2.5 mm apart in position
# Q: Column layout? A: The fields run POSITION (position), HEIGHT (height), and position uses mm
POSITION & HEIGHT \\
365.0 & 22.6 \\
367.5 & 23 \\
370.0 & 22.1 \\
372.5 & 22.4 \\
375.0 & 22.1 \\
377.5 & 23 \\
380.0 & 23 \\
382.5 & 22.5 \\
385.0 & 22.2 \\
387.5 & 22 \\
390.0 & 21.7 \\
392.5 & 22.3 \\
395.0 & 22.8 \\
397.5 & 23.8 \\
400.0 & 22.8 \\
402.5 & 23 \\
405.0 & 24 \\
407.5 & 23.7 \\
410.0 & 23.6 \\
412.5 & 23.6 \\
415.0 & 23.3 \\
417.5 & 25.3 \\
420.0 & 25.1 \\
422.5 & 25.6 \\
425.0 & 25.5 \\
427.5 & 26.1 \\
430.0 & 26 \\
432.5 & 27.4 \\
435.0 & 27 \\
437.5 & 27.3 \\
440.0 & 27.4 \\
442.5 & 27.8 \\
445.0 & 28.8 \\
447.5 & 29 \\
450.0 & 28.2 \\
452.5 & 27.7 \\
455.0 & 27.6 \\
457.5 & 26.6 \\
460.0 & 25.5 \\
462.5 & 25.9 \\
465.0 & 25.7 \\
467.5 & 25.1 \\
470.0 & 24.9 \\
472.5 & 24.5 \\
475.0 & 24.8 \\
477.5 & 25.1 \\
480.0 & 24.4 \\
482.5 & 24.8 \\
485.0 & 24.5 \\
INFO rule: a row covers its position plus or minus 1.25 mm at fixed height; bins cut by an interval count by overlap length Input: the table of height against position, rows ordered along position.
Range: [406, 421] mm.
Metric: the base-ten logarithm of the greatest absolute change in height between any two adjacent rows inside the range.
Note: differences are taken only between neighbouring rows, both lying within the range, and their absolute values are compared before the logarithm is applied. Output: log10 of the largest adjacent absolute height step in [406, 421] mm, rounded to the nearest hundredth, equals 0.30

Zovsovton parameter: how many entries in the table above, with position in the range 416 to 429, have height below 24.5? 0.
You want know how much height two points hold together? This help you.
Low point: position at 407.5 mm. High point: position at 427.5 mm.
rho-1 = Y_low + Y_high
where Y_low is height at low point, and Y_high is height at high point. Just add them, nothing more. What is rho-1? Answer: 50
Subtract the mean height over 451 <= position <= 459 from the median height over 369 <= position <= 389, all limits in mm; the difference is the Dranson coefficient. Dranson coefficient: -5.0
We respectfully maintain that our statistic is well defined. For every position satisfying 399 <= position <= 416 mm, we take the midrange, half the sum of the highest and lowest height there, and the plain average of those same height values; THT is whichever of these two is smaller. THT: 23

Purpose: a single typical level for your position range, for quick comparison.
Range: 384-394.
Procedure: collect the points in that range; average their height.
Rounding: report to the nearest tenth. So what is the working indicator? 22.1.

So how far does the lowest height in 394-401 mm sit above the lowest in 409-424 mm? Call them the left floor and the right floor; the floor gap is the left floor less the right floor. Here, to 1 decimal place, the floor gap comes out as -0.5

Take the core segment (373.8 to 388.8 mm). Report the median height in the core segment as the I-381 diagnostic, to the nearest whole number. 22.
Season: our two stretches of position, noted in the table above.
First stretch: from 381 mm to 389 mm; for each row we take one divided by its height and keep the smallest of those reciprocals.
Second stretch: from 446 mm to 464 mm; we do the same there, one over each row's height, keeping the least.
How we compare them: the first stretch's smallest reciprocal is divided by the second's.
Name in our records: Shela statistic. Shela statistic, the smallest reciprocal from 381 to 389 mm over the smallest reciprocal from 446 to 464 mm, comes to 1.29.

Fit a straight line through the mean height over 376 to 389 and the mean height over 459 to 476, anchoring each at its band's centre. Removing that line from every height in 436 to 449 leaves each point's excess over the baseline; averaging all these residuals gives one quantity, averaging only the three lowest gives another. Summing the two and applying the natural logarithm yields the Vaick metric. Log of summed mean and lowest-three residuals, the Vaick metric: 1.9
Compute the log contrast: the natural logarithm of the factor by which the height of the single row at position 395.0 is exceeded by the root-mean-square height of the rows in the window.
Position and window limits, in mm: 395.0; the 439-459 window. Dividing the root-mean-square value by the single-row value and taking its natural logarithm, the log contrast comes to 0.20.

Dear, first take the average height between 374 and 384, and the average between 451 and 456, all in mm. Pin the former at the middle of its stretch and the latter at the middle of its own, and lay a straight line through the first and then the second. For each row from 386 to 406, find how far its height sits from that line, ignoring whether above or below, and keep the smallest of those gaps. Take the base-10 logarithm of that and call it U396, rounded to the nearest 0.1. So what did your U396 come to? -1.0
